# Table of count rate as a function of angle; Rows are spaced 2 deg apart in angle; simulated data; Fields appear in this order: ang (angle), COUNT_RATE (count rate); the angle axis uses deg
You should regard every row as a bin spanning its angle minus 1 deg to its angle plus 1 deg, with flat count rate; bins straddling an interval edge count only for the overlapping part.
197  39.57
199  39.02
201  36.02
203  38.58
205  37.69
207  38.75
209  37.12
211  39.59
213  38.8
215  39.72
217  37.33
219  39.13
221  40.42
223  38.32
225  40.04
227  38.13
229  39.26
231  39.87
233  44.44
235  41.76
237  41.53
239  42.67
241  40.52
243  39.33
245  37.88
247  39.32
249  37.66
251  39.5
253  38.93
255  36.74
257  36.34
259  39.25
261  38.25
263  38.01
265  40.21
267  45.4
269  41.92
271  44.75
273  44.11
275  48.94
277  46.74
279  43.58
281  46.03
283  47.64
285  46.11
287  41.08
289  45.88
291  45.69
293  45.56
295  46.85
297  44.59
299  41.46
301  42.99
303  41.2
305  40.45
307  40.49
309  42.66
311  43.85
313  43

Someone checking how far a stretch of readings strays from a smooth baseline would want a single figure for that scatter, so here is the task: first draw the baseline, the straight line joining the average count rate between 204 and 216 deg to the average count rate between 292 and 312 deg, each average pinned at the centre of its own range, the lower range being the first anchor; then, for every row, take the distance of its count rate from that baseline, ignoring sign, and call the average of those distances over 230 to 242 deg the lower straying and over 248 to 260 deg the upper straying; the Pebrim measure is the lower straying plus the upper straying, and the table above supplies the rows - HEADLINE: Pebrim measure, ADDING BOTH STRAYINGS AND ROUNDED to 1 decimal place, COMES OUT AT 4.6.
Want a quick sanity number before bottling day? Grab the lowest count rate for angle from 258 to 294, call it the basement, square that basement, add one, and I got 1446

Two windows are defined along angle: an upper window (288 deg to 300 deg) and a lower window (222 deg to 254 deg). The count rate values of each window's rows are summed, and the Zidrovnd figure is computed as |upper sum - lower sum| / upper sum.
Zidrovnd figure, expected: 1.4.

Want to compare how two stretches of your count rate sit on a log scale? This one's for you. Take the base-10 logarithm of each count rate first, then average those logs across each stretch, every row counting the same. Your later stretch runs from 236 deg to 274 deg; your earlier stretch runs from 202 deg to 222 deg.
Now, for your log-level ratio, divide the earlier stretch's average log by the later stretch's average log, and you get 0.991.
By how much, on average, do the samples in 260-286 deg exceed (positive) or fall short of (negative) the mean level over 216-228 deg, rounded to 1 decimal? 5.1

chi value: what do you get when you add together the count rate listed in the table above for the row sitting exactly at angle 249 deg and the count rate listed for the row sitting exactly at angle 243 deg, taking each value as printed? 77.0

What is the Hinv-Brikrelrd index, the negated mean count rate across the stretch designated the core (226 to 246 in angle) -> -41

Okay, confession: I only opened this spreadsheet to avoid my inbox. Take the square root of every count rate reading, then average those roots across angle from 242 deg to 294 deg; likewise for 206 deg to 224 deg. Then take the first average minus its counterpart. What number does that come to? 0.25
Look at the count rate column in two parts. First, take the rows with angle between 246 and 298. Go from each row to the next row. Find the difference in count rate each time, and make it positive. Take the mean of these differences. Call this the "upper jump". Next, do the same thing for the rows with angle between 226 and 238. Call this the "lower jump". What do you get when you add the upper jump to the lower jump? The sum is 4.03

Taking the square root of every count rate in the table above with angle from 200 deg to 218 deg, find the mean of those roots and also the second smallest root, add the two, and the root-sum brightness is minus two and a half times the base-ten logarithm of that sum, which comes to -2.72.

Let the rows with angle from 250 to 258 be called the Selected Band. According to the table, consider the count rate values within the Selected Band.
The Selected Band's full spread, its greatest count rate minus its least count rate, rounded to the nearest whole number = 3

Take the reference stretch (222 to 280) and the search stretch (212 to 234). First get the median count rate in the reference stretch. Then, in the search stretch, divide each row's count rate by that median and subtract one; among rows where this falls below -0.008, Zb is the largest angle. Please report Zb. 229 deg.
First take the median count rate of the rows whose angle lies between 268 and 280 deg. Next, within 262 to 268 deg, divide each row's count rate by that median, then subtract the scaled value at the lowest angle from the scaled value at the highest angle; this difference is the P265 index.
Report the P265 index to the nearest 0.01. 0.17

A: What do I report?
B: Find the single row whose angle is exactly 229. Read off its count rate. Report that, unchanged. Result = 39.26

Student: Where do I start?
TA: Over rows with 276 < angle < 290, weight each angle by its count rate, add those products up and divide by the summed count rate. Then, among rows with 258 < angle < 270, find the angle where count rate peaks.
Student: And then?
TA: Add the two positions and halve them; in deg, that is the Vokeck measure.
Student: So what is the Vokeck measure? 275.0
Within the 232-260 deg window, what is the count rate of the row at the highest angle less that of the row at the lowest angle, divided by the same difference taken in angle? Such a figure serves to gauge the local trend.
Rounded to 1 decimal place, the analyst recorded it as -0.2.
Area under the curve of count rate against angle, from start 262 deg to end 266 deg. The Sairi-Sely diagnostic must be 156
